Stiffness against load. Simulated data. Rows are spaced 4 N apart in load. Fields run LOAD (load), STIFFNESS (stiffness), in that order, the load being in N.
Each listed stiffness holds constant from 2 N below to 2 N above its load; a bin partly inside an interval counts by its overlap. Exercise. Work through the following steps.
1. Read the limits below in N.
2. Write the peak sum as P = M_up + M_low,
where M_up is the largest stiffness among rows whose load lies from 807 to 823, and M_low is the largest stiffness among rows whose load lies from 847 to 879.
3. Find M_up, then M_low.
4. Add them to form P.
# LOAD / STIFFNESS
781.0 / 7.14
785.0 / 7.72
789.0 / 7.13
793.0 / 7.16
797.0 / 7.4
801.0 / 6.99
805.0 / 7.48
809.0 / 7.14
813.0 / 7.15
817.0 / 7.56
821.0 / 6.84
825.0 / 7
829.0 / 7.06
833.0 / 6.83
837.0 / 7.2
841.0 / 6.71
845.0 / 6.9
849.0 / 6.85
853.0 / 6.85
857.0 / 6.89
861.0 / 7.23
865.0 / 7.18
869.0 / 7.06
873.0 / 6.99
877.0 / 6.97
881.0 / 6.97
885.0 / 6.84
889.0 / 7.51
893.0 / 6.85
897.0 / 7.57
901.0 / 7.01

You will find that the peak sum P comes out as 14.79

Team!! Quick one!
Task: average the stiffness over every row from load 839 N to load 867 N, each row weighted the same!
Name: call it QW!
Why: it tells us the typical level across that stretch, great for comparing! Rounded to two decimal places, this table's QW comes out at 6.94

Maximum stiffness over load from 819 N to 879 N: 7.23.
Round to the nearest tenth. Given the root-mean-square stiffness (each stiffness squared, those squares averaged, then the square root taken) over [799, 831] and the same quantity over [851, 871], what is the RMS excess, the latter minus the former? -0.1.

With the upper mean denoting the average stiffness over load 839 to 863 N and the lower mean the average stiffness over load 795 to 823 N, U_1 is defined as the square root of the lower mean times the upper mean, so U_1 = 7.06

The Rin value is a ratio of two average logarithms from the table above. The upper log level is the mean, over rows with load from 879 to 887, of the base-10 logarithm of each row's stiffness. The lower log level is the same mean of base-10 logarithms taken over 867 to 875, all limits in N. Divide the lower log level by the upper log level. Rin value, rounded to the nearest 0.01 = 1.01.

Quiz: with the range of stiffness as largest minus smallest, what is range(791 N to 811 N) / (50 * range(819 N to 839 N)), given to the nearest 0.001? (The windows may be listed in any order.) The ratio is 0.026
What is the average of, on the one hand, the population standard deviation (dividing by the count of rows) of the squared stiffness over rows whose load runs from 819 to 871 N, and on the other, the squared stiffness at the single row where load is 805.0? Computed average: 29.1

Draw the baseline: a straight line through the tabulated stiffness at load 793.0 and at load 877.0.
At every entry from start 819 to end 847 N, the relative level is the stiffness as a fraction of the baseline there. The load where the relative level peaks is 837.0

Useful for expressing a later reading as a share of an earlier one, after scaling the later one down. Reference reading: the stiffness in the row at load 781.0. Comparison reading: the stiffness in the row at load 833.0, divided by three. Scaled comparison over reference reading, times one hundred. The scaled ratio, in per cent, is 31.9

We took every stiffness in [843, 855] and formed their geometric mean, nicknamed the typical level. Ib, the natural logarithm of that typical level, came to 1.927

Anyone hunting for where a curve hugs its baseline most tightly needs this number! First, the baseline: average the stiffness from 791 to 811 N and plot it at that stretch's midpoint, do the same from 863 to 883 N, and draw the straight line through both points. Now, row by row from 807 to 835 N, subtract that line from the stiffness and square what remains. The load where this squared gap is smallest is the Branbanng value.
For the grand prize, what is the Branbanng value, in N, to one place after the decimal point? 813.0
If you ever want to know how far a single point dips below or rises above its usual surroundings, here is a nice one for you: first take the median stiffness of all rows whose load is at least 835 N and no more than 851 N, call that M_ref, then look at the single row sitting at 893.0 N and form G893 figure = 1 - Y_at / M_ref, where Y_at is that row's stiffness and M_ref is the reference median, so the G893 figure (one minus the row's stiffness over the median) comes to 0.00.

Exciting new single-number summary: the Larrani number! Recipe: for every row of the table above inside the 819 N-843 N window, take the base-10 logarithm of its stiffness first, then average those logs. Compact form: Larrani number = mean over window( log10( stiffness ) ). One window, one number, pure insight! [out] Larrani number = 0.841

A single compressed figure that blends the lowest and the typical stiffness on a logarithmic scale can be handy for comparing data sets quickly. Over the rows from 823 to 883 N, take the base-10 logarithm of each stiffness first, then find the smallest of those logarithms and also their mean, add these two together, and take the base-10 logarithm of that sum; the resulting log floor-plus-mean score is 0.223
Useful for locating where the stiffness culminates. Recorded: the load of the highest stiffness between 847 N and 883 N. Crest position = 861.0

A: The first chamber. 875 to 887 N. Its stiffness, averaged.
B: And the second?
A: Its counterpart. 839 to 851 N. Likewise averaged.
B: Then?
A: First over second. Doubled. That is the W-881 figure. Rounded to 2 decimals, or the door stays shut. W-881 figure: 2.03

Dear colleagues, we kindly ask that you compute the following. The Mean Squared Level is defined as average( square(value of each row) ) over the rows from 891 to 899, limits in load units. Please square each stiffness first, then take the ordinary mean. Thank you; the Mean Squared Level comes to 52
